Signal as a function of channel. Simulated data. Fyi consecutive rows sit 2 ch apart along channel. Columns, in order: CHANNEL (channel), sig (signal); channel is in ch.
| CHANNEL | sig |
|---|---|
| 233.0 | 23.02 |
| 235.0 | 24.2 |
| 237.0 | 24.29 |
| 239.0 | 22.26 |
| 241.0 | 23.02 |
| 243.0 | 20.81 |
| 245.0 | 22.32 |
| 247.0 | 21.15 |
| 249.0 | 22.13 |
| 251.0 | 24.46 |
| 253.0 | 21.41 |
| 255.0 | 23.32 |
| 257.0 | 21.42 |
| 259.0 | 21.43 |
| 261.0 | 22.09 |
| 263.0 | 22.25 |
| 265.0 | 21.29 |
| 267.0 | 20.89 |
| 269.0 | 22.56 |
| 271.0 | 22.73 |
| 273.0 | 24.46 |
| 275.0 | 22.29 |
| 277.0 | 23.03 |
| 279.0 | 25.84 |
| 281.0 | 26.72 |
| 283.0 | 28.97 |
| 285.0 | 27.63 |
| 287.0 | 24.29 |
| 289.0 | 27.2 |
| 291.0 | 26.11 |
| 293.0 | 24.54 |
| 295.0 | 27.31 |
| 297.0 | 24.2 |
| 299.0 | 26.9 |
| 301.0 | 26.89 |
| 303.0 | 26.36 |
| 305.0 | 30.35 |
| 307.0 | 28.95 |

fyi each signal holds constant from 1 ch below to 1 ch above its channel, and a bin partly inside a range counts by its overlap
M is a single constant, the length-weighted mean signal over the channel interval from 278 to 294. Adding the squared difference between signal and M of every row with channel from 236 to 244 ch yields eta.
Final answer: 65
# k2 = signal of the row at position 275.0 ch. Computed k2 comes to 22.29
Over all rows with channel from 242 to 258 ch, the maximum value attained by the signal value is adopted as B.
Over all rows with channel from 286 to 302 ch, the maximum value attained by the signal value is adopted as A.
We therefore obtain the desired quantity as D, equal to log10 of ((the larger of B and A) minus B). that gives 0.45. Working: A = 27.31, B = 24.46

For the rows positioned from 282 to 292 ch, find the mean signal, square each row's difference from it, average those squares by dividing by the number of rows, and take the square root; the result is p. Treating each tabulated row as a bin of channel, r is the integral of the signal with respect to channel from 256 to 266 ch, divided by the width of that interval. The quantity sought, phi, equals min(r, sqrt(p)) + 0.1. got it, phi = 1.35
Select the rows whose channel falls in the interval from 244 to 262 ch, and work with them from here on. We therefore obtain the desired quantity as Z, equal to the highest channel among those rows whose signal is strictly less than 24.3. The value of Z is 261.0 ch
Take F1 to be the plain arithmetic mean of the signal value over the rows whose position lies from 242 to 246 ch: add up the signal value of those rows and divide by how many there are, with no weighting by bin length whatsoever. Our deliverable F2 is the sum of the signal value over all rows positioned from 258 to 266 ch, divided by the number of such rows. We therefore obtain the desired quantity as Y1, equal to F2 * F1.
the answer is 469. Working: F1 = 22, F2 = 21.8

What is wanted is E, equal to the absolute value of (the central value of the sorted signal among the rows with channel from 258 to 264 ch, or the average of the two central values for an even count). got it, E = 22.1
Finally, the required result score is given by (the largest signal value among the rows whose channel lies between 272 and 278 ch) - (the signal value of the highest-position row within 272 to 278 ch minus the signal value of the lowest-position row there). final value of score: 25.9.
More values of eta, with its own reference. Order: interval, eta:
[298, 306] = 16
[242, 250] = 94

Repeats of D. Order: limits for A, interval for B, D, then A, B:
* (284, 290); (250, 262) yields 0.50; 27.63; 24.46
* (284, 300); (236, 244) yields 0.52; 27.63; 24.29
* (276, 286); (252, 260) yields 0.75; 28.97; 23.32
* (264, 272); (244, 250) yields -0.39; 22.73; 22.32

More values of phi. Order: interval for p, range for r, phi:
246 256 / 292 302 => 1.21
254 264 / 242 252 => 0.93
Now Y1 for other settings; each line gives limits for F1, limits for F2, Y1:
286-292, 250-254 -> 593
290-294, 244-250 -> 554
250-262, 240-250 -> 489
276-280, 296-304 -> 637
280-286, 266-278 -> 629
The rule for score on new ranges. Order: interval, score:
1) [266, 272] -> 20.9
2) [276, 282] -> 23.0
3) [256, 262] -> 21.4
